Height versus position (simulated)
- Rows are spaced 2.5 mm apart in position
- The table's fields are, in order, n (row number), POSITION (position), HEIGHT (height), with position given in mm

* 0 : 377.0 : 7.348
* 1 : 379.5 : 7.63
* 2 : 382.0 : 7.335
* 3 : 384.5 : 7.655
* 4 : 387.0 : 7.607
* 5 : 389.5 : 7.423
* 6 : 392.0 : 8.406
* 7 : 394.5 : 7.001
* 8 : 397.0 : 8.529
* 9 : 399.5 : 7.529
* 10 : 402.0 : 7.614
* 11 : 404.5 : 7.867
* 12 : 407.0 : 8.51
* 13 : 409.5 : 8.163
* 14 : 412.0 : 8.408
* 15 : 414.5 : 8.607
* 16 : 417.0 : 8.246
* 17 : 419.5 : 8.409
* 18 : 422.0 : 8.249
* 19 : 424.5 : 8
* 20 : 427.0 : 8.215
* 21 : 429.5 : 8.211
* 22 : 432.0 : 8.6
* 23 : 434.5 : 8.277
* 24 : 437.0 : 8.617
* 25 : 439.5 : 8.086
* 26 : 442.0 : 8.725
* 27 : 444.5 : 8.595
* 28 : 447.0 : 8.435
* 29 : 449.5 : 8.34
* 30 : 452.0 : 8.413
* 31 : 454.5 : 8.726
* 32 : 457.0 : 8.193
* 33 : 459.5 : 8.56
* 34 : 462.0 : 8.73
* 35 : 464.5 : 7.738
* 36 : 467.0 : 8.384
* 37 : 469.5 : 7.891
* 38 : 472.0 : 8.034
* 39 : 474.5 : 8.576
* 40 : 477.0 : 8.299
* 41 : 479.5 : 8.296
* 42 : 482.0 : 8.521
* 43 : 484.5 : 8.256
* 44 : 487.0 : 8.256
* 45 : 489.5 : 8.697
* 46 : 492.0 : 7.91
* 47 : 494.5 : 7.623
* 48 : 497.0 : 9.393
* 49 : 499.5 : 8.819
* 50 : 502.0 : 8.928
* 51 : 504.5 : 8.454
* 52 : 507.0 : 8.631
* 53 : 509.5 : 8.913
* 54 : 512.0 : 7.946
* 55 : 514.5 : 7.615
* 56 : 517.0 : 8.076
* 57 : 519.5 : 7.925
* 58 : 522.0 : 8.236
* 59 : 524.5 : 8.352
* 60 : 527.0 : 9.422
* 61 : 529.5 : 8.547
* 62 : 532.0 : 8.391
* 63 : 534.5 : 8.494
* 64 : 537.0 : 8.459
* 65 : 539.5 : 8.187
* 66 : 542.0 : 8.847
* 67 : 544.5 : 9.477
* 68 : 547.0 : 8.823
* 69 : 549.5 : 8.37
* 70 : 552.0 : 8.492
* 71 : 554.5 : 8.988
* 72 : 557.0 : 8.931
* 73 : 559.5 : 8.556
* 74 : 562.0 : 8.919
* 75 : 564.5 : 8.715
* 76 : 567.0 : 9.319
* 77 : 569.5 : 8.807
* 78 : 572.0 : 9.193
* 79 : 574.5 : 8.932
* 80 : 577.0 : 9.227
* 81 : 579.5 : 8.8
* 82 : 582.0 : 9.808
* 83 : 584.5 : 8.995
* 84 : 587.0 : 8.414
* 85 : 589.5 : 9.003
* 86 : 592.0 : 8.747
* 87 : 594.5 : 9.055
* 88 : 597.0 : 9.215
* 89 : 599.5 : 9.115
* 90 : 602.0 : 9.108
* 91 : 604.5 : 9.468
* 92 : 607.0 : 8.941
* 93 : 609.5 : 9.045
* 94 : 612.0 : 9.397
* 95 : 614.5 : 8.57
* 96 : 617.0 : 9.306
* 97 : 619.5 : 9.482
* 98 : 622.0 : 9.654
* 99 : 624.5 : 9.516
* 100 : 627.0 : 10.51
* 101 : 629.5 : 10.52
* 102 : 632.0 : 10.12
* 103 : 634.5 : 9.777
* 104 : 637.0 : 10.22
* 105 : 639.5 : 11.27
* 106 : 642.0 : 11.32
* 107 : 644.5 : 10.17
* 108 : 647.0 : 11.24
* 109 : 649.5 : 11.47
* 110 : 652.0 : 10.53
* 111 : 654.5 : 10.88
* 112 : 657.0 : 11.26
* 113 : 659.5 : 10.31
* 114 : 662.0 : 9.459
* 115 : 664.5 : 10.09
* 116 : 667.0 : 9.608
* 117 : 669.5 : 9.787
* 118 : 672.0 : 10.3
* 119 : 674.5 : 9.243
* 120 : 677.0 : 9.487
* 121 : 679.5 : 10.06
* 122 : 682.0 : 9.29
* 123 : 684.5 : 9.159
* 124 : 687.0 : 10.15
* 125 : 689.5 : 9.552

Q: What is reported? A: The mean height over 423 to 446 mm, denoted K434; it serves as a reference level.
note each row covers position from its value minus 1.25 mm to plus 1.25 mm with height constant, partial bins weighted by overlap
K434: 8.4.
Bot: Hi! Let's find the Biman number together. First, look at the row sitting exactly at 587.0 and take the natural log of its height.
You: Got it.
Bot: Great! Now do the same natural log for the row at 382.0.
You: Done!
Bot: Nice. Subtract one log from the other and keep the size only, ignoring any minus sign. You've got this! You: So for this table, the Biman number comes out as 0.14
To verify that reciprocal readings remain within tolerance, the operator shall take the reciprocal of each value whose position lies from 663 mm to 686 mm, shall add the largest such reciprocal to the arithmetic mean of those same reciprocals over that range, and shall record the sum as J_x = 0.213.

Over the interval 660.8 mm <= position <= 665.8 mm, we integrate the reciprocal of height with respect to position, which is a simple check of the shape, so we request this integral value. 0.512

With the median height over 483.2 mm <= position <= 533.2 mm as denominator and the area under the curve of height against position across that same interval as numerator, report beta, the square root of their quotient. 7.1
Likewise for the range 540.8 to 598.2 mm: 7.6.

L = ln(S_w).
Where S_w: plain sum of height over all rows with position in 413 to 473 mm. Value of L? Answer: 5.30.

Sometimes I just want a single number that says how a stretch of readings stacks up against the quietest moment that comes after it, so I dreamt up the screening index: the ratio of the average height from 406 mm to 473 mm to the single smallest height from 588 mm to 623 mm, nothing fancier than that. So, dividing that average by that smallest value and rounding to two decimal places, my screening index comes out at 0.97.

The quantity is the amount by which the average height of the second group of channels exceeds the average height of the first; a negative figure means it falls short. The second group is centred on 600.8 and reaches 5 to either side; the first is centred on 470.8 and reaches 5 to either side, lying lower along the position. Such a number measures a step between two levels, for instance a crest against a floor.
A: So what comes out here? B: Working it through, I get 1.0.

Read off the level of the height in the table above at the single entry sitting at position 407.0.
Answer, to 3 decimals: 8.510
